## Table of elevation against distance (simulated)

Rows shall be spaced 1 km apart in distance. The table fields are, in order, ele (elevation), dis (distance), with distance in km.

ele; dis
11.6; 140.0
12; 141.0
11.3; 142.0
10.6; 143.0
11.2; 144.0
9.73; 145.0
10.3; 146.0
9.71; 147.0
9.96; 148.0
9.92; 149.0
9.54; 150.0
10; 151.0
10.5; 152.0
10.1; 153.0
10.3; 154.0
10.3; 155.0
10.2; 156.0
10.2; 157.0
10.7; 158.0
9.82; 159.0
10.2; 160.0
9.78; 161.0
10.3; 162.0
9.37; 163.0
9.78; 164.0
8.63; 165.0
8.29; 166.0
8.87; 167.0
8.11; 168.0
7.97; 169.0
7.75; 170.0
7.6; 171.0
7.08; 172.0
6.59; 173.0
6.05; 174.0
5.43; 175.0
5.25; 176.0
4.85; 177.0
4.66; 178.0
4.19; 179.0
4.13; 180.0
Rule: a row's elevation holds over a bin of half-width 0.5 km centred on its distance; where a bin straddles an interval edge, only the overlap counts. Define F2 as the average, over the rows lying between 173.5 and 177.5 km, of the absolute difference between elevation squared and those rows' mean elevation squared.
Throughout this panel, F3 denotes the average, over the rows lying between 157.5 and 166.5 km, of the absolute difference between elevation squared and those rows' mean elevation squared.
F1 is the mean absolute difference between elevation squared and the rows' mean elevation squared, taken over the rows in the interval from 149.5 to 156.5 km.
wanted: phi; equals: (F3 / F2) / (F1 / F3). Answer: 7.5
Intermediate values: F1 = 4.4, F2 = 4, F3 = 11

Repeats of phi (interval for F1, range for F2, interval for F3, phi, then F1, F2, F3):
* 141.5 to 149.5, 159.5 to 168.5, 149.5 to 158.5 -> 0.1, 10.9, 13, 4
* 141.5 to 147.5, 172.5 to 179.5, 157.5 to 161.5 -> 0.5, 11.7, 7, 7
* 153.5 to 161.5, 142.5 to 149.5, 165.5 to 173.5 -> 1.9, 3.9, 9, 8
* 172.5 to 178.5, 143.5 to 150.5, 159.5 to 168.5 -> 3.1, 6.4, 8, 13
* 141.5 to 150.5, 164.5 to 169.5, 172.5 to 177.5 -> 0.7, 11.1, 5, 6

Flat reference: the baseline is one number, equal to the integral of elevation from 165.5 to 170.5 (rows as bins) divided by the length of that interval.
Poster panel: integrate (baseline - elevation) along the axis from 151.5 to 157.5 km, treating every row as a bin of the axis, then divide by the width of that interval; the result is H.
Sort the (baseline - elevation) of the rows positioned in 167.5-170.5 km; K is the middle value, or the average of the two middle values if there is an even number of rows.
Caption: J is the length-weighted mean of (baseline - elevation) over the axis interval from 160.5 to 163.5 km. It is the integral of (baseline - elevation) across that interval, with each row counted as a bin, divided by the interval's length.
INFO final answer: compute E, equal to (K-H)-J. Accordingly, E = 4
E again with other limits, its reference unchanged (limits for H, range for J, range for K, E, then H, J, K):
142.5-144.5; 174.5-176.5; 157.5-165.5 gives -2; -2.7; 2.9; -1.6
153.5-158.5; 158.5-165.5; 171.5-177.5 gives 6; -2.1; -1.5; 2.5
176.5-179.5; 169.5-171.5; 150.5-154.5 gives -6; 3.6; 0.5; -2.0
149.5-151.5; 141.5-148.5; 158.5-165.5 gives 2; -1.6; -2.2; -1.6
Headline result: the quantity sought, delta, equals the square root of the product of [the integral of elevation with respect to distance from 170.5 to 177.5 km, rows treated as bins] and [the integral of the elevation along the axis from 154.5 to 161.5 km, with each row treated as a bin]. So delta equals 55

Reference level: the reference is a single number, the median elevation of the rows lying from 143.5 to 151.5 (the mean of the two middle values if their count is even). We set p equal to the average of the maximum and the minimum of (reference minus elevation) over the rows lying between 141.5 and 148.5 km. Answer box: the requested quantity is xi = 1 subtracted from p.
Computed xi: -1.6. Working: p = -0.6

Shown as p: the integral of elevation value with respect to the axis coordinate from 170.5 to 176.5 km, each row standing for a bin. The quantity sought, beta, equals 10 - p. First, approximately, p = 38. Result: -28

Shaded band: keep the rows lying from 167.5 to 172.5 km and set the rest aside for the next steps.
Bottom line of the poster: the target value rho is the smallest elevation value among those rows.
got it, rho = 7.08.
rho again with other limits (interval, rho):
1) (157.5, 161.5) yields 9.78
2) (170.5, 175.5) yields 5.43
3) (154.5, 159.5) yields 9.82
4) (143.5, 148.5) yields 9.71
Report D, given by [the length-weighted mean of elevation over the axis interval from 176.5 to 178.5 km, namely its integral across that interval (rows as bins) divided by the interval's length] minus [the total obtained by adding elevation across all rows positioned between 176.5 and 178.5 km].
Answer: -4.8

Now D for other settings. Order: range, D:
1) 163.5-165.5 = -9.2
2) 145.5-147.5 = -10.0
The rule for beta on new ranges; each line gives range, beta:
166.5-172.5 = -37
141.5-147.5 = -53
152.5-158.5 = -52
